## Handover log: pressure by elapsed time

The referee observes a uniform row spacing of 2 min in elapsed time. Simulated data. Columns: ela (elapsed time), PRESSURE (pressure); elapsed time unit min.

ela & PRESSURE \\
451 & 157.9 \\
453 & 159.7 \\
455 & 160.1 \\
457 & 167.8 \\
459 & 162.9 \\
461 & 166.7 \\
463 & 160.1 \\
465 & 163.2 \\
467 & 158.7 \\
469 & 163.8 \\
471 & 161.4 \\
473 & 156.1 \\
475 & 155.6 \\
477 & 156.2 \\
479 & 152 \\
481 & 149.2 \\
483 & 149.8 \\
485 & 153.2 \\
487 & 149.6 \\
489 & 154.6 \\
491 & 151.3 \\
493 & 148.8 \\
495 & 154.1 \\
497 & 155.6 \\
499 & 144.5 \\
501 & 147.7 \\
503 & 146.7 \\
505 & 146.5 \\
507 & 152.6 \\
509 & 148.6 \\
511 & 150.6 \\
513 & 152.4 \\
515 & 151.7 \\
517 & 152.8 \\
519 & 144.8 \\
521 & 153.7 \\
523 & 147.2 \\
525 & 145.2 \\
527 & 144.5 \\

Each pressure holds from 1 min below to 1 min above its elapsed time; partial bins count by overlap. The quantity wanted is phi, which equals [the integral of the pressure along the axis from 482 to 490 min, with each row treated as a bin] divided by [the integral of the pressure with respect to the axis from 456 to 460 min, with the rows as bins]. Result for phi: 1.84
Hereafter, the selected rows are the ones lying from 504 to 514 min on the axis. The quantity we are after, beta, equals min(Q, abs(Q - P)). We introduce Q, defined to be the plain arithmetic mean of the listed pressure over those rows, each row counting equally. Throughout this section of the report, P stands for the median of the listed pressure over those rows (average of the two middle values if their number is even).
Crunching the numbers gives 0.46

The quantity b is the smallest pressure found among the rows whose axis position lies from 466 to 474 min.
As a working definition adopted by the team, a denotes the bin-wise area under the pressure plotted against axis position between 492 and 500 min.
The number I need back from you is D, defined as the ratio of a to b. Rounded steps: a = 1206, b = 156.1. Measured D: 7.7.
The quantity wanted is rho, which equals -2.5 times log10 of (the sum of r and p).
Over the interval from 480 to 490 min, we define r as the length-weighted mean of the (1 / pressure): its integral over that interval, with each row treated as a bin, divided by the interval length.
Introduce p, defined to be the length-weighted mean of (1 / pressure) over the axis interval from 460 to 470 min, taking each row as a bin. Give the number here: 4.73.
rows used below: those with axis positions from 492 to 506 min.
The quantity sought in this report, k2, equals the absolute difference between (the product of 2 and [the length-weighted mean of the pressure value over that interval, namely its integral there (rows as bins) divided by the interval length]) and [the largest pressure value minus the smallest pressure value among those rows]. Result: 287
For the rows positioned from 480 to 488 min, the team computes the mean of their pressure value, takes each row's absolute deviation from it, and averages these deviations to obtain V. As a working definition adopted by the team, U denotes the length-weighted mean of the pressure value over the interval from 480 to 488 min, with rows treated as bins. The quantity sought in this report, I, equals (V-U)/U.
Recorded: -0.9909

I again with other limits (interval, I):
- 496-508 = -0.9769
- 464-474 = -0.9839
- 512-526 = -0.9774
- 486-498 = -0.9840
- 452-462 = -0.9814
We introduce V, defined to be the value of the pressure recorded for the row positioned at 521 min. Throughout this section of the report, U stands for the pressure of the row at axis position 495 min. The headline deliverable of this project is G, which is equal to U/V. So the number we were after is 1.00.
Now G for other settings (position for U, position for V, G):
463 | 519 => 1.11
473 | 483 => 1.04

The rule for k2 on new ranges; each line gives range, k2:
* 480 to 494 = 296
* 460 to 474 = 312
